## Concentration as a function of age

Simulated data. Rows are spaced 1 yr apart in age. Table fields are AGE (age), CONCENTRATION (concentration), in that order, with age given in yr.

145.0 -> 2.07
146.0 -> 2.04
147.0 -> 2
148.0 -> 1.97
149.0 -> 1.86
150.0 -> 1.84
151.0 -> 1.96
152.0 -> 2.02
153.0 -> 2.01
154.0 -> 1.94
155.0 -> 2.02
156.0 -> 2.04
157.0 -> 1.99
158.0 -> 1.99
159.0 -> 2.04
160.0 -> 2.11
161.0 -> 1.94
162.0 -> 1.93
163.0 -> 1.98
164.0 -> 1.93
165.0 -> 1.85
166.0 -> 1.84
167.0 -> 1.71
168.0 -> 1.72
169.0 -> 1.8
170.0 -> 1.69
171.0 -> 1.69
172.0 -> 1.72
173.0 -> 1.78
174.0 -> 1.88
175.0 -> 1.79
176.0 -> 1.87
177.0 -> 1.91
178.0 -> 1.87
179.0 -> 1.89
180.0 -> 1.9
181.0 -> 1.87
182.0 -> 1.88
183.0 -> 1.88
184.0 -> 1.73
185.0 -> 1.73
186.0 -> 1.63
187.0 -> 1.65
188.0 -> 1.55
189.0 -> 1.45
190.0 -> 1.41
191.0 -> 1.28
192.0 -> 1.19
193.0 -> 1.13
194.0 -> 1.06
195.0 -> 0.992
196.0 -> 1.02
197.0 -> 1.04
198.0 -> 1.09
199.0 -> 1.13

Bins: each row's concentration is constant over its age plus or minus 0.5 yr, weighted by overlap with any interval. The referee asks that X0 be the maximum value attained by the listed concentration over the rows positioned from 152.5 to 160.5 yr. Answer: 2.11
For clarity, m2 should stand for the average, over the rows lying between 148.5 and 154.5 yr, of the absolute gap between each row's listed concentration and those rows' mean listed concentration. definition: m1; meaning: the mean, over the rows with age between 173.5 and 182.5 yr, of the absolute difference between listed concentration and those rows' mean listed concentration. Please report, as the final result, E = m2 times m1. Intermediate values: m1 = 0.021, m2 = 0.059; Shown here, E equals 0.001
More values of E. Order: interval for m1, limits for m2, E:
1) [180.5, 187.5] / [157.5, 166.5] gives 0.006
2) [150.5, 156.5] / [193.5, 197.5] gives 0.001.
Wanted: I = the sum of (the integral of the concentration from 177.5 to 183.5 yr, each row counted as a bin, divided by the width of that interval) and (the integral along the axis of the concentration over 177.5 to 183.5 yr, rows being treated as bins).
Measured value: 13.2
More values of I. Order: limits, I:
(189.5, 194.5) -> 7.3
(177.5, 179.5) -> 5.6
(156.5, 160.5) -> 10.2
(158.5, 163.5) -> 12.0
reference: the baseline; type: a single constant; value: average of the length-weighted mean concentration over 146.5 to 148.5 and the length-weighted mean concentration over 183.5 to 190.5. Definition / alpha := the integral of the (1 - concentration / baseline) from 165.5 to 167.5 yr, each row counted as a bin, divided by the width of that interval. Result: 0.01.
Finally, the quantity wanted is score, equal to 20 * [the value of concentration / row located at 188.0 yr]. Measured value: 31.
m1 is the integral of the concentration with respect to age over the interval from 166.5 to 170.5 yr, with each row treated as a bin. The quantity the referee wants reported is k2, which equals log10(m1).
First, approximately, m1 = 7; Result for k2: 0.8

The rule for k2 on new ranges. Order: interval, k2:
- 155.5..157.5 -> 0.6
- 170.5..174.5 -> 0.8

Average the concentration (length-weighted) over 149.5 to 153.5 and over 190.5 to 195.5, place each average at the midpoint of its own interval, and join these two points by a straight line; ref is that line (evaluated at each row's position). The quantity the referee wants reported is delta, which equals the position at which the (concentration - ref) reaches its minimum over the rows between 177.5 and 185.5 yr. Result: 184.0 yr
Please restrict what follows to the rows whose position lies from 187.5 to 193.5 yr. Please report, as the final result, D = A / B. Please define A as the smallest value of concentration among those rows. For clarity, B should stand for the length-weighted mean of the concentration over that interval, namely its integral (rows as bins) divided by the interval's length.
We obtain 0.85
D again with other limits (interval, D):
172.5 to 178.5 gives 0.96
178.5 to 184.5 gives 0.93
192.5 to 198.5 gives 0.94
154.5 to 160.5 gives 0.98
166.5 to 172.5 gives 0.98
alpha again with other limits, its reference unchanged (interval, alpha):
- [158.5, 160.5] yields -0.16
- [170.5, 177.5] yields -0.01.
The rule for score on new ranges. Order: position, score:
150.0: 37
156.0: 41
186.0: 33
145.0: 41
